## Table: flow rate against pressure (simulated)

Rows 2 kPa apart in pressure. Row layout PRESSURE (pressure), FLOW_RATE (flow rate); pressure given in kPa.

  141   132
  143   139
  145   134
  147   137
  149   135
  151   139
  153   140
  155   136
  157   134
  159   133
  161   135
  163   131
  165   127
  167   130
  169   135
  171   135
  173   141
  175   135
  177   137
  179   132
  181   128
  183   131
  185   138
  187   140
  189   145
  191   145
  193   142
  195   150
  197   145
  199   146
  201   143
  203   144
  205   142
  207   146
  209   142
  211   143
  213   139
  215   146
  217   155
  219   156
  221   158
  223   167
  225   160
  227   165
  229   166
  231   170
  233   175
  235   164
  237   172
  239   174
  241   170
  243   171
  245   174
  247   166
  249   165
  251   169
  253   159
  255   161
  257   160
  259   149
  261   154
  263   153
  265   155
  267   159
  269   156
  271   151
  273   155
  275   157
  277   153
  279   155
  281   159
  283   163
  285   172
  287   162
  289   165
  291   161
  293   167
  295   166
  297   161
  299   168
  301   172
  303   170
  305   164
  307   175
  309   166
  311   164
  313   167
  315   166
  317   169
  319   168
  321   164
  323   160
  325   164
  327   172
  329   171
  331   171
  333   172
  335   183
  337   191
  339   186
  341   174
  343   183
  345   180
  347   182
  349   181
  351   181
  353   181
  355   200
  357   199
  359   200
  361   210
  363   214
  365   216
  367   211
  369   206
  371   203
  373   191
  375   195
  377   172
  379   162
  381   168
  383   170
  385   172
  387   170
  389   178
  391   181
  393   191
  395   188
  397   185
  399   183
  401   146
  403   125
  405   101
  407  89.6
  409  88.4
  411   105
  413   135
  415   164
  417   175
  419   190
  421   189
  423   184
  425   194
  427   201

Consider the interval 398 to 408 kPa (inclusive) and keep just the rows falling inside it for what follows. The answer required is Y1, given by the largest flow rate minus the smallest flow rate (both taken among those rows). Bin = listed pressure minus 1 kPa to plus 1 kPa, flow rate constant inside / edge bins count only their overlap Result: 93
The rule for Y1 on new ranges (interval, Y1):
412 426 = 59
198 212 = 4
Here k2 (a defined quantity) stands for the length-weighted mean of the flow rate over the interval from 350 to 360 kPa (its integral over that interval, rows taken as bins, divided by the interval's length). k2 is 192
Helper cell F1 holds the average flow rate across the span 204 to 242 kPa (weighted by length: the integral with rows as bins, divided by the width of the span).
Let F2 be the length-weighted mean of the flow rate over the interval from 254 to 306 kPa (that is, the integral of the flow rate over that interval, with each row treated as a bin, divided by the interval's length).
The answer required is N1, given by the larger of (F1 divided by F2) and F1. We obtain 158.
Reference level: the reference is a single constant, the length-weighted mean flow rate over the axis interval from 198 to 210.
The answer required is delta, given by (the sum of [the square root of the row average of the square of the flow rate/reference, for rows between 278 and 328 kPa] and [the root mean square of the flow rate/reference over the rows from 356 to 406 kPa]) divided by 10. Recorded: 0.243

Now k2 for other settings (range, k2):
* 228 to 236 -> 169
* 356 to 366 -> 208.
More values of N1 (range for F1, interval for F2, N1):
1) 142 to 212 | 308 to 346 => 138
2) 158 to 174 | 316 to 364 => 133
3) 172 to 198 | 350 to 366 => 139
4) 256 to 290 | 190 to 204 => 158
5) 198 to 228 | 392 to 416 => 150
